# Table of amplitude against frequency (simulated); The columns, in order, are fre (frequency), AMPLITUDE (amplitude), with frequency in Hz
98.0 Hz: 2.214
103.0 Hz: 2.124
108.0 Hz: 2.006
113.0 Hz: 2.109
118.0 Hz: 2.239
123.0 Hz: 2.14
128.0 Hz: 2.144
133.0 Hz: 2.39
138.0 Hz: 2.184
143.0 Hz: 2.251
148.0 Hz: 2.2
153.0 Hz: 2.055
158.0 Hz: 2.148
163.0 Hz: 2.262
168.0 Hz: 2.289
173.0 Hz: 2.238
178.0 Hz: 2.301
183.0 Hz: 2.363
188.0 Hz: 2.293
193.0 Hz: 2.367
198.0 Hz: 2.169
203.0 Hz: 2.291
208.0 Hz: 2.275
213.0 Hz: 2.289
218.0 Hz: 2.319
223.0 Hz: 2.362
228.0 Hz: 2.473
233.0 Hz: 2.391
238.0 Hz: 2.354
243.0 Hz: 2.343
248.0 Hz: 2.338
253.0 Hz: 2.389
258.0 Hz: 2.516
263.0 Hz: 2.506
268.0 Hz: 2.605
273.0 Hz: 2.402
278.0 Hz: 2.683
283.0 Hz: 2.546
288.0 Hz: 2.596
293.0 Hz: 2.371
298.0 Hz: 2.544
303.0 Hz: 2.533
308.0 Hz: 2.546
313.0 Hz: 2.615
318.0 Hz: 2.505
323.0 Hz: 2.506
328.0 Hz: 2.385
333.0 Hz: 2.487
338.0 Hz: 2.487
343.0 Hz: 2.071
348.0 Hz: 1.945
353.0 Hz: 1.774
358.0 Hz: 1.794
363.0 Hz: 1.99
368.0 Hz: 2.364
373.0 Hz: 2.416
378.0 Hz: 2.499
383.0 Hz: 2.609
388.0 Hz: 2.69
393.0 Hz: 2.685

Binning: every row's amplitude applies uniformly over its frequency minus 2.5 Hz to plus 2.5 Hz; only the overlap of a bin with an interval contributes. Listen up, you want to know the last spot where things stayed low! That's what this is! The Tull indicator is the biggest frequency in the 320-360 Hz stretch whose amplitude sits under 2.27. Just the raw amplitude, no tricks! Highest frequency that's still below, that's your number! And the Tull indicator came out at 358.0 Hz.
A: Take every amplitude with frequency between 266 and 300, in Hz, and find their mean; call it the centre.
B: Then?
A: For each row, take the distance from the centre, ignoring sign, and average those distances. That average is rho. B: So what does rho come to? 0.085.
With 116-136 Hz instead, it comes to 0.086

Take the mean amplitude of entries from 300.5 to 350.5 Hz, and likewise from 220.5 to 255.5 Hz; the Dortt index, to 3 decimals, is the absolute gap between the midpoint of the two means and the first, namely 0.015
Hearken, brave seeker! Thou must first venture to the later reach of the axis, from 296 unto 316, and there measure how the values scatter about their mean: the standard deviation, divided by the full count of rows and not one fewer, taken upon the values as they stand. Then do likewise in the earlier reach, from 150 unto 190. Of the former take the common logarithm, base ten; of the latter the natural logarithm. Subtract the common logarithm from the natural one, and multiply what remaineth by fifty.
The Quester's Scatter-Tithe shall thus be -45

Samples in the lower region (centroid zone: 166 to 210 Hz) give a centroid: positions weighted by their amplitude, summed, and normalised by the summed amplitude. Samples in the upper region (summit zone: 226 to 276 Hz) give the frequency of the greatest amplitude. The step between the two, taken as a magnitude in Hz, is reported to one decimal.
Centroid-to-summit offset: 80.0 Hz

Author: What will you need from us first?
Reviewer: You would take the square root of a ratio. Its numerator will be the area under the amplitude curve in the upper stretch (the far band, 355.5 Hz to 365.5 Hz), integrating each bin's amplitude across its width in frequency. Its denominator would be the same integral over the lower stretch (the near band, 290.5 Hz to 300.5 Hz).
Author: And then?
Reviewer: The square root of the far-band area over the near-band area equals 0.88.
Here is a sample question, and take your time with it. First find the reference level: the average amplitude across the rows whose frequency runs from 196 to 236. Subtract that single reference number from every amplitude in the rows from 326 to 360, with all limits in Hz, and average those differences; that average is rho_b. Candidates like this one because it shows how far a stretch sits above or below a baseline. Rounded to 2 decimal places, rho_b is -0.19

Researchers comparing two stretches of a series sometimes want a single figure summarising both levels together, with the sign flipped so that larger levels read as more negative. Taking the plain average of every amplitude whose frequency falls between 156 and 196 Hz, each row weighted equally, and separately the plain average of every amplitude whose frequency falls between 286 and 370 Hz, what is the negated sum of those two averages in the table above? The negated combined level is -4.61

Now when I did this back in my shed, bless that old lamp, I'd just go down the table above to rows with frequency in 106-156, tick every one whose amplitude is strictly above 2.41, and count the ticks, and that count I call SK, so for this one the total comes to 0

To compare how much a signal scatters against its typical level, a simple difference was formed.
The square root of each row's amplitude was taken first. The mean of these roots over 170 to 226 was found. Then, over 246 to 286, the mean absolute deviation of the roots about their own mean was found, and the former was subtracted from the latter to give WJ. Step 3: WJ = -1.49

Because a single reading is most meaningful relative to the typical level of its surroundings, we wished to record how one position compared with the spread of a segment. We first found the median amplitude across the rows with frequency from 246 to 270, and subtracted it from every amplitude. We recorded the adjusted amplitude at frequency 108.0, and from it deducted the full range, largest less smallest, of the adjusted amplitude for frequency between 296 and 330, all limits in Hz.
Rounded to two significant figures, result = -0.73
